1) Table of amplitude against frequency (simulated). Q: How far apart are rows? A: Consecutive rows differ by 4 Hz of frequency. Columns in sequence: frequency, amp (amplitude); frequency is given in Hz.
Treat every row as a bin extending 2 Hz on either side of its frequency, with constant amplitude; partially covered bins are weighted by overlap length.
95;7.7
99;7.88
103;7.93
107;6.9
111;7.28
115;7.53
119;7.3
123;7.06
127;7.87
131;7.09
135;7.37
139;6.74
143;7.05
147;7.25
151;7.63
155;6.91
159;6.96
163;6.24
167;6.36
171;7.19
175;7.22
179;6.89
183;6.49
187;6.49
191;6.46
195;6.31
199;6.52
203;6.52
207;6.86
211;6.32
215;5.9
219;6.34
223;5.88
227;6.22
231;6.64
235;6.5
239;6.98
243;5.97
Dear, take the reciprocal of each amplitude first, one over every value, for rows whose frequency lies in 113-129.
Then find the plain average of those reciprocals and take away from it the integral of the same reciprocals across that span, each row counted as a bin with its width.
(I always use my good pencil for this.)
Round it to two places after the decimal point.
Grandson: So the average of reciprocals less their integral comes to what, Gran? -2.02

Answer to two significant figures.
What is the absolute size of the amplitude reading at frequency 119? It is 7.3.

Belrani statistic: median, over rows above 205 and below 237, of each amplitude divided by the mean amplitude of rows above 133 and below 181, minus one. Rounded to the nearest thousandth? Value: -0.094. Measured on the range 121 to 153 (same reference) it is 0.027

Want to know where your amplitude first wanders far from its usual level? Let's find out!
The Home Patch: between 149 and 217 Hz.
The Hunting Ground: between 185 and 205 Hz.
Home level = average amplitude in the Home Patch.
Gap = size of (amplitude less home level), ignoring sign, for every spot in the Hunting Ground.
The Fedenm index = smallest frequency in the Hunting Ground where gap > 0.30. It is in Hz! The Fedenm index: 195 Hz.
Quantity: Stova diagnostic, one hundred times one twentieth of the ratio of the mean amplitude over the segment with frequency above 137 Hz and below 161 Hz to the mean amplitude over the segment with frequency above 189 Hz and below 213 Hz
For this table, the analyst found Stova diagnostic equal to 5.46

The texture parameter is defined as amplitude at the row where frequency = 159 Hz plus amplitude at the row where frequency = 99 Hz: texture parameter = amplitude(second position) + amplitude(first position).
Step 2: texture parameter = 14.8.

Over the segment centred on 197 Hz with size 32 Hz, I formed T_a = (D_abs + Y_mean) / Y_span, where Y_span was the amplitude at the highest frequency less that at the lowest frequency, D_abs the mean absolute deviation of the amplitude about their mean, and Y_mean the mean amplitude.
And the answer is -38.8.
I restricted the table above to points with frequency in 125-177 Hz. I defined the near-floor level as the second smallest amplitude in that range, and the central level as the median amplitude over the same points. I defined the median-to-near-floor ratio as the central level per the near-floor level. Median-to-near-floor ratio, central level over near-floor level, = 1.11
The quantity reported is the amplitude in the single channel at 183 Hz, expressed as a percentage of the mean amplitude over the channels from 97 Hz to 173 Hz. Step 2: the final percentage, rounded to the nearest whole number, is 90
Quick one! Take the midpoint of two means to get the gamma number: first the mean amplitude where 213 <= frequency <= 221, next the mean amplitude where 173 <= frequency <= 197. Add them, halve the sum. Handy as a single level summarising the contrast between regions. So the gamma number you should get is 6.4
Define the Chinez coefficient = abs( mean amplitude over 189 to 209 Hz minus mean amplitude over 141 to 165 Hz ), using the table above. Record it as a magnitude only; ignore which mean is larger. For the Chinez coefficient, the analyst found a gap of 0.47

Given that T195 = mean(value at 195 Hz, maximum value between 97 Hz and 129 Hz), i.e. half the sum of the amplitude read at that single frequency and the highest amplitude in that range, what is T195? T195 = 7.12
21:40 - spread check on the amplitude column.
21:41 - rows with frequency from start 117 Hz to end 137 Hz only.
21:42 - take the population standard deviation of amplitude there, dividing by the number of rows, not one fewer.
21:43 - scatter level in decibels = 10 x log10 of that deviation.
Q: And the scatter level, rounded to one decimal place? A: -5.4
